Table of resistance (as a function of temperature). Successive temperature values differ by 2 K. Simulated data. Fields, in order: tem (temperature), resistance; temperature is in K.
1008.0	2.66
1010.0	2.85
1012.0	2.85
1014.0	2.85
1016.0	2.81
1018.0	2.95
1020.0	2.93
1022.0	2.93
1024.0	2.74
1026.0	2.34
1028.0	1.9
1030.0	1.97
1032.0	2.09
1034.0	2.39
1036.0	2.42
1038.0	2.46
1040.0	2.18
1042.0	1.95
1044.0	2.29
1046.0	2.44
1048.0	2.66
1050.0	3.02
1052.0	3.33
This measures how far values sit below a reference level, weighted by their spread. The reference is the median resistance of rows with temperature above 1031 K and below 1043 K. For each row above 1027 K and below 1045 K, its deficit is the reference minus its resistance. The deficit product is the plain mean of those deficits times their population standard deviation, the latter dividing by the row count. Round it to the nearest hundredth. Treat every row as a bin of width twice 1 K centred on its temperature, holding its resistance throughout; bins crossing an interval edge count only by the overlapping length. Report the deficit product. 0.02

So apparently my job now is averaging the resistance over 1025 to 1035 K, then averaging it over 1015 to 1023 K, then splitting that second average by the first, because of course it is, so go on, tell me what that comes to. 1.36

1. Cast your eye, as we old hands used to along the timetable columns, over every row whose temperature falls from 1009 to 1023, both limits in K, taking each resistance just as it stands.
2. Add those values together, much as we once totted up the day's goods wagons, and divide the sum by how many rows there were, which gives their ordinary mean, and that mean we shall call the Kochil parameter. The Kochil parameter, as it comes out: 2.9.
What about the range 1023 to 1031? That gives 2.2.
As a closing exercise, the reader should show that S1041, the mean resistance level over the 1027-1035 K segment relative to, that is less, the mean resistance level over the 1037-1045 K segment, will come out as -0.13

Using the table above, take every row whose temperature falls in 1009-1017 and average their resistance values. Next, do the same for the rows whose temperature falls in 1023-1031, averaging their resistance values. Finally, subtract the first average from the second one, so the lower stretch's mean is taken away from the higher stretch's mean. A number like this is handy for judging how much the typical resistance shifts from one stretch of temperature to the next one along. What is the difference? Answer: -0.6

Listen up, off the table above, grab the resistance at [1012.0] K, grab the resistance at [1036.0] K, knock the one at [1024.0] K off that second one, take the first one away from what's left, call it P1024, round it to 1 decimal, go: -3.2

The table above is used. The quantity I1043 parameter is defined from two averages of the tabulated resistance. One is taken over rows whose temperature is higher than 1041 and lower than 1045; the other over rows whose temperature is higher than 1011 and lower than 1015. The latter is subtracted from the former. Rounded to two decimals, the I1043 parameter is -0.73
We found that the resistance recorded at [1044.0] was 2.29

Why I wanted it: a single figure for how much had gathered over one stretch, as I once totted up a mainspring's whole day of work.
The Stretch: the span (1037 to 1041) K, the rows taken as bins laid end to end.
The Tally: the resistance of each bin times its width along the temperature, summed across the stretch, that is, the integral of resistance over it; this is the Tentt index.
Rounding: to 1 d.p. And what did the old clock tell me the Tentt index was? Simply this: 9.3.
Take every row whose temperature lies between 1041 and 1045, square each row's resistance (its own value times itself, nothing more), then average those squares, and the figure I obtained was 4.5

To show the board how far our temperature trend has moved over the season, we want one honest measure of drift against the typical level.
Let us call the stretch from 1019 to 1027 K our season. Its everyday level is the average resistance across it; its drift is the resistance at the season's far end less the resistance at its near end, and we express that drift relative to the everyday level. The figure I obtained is -0.22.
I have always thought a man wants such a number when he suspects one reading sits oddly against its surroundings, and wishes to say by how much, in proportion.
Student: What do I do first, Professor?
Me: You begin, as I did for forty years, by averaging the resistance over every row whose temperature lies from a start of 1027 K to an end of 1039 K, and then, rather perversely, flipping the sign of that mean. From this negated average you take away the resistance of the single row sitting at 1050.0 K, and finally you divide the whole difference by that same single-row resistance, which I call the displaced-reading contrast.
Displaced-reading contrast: -1.73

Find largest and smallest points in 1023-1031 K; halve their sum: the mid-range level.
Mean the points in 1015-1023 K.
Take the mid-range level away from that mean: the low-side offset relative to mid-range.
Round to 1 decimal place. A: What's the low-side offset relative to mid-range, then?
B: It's 0.6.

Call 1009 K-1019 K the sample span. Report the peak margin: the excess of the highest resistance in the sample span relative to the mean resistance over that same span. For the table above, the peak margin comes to 0.09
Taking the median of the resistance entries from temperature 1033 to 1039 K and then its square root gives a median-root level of 1.56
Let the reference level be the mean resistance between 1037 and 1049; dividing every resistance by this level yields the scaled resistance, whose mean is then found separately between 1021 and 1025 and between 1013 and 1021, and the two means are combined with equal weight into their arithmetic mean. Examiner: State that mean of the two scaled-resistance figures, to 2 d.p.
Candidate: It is 1.23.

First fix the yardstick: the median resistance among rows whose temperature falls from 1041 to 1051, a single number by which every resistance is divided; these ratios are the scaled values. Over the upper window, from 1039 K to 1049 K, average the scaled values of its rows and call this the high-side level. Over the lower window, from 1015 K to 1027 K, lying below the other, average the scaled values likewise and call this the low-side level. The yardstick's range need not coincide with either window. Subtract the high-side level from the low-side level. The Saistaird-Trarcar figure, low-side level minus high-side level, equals 0.20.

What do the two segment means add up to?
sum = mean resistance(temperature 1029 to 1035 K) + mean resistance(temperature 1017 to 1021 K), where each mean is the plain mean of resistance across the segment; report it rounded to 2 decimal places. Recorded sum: 5.09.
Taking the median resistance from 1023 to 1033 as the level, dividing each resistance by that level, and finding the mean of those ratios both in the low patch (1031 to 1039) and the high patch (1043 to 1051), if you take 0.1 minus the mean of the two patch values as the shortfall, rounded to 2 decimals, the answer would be -1.08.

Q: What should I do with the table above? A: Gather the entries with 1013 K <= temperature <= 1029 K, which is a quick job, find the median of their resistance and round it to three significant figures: 2.83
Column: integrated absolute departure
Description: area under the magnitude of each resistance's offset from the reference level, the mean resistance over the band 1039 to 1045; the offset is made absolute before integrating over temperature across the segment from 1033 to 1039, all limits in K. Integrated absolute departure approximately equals 1.7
